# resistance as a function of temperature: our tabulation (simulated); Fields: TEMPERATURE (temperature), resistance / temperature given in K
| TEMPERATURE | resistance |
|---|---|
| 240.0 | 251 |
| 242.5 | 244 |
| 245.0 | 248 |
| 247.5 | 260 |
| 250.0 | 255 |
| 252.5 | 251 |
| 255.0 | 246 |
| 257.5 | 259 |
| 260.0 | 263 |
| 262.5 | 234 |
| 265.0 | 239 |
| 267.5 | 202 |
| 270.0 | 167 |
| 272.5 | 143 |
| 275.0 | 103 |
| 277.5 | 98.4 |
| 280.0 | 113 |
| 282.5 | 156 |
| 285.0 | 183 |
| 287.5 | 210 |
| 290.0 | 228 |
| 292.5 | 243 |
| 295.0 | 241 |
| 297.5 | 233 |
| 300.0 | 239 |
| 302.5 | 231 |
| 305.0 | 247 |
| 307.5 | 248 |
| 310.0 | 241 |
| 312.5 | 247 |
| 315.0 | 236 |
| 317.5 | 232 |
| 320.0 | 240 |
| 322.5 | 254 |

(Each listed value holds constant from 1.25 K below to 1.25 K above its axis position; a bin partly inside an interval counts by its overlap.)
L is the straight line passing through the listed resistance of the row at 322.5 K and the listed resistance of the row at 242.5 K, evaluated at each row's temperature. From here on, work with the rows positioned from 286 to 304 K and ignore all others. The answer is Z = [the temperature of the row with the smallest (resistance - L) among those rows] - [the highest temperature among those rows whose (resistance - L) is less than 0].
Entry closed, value -15.0 K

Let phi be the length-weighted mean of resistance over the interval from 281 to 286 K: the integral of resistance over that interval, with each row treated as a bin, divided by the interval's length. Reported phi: 166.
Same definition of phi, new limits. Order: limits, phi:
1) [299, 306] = 239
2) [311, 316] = 242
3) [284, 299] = 224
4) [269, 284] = 130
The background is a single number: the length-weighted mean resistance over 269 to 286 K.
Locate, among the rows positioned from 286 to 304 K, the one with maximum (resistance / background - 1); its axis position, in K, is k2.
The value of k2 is 292.5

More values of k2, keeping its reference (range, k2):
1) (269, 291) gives 290.0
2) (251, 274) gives 260.0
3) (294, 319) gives 307.5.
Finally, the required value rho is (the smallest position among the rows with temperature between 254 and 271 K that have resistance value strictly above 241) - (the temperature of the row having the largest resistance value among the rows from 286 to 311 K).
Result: -52.5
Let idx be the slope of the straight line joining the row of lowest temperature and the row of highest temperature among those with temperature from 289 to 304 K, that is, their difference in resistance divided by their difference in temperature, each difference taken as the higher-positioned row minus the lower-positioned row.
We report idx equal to 0.2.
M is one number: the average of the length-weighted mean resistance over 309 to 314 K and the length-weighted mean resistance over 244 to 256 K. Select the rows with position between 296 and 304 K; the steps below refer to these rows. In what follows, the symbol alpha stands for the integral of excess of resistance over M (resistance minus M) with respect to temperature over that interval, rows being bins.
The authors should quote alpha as -104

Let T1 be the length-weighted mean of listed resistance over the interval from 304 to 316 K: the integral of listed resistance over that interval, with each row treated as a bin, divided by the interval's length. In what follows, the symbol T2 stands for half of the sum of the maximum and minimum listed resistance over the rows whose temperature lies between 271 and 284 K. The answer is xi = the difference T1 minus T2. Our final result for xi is 117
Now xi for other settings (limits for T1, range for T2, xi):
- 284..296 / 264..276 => 50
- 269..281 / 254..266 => -124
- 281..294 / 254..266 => -46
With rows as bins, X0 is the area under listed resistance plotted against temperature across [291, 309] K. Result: 4322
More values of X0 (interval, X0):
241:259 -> 4536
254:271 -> 3922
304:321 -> 4106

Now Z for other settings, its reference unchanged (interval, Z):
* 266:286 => -7.5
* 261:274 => 0.0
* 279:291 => -10.0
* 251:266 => -2.5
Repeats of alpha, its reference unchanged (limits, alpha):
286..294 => -175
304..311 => -18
